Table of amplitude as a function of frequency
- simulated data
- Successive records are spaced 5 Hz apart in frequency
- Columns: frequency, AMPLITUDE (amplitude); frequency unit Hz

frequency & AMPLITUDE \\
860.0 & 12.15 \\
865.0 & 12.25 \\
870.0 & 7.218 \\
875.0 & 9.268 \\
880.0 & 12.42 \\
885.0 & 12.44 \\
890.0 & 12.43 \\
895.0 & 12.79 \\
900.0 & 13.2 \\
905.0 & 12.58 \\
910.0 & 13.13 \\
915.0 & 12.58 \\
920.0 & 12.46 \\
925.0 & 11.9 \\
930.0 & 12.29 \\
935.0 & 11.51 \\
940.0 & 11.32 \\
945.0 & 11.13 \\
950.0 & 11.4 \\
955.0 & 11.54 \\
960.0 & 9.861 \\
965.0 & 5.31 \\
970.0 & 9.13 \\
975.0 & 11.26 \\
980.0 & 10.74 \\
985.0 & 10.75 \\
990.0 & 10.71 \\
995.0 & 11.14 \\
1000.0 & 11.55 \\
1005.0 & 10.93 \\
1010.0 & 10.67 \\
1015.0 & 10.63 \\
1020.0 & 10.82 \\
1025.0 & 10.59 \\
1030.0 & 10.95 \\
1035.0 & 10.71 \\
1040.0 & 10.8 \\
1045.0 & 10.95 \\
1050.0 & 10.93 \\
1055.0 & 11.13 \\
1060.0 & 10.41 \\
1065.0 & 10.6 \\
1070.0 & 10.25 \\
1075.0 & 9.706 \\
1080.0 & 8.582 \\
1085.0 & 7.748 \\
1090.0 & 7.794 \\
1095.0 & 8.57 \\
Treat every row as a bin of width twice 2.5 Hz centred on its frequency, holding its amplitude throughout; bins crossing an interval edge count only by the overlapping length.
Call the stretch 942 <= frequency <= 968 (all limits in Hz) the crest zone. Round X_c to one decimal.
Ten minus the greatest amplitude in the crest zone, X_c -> -1.5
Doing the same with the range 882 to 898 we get -2.8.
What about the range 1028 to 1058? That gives -1.1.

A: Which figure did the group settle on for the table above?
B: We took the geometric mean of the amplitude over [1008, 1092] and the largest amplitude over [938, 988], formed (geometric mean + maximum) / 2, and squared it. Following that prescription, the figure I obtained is 117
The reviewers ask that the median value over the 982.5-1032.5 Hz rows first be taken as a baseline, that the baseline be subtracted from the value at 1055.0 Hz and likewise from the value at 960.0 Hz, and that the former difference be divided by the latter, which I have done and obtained -0.4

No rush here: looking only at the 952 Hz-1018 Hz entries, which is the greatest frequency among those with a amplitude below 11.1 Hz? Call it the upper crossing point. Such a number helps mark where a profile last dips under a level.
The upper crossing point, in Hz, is 1015.0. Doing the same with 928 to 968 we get 965.0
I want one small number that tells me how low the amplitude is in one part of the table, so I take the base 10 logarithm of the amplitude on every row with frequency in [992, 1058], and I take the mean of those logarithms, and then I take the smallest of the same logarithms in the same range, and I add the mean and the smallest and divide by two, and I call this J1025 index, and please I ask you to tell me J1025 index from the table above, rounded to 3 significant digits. 1.03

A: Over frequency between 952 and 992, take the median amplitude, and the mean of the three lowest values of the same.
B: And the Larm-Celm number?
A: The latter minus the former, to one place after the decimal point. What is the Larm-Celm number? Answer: -2.6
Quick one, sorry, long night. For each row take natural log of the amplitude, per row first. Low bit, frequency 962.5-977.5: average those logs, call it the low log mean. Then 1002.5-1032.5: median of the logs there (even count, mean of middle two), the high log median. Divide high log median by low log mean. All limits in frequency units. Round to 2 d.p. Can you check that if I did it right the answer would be 1.13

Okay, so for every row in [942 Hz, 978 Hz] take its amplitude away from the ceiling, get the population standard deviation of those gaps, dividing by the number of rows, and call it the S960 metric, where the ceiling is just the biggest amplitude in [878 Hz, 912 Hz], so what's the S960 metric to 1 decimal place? 2.1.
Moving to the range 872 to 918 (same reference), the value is 1.1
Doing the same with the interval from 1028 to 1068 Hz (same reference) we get 0.2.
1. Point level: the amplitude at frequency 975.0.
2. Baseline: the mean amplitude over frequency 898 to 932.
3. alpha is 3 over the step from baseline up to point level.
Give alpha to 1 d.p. -2.3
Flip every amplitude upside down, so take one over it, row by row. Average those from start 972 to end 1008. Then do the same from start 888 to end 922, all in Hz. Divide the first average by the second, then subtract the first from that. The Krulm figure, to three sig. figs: 1.07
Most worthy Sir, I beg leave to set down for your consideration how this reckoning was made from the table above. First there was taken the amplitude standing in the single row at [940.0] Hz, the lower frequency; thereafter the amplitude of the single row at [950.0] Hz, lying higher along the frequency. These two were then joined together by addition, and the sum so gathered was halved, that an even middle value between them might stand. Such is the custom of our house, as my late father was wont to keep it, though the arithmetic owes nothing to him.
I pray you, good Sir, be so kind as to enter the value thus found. 11.4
